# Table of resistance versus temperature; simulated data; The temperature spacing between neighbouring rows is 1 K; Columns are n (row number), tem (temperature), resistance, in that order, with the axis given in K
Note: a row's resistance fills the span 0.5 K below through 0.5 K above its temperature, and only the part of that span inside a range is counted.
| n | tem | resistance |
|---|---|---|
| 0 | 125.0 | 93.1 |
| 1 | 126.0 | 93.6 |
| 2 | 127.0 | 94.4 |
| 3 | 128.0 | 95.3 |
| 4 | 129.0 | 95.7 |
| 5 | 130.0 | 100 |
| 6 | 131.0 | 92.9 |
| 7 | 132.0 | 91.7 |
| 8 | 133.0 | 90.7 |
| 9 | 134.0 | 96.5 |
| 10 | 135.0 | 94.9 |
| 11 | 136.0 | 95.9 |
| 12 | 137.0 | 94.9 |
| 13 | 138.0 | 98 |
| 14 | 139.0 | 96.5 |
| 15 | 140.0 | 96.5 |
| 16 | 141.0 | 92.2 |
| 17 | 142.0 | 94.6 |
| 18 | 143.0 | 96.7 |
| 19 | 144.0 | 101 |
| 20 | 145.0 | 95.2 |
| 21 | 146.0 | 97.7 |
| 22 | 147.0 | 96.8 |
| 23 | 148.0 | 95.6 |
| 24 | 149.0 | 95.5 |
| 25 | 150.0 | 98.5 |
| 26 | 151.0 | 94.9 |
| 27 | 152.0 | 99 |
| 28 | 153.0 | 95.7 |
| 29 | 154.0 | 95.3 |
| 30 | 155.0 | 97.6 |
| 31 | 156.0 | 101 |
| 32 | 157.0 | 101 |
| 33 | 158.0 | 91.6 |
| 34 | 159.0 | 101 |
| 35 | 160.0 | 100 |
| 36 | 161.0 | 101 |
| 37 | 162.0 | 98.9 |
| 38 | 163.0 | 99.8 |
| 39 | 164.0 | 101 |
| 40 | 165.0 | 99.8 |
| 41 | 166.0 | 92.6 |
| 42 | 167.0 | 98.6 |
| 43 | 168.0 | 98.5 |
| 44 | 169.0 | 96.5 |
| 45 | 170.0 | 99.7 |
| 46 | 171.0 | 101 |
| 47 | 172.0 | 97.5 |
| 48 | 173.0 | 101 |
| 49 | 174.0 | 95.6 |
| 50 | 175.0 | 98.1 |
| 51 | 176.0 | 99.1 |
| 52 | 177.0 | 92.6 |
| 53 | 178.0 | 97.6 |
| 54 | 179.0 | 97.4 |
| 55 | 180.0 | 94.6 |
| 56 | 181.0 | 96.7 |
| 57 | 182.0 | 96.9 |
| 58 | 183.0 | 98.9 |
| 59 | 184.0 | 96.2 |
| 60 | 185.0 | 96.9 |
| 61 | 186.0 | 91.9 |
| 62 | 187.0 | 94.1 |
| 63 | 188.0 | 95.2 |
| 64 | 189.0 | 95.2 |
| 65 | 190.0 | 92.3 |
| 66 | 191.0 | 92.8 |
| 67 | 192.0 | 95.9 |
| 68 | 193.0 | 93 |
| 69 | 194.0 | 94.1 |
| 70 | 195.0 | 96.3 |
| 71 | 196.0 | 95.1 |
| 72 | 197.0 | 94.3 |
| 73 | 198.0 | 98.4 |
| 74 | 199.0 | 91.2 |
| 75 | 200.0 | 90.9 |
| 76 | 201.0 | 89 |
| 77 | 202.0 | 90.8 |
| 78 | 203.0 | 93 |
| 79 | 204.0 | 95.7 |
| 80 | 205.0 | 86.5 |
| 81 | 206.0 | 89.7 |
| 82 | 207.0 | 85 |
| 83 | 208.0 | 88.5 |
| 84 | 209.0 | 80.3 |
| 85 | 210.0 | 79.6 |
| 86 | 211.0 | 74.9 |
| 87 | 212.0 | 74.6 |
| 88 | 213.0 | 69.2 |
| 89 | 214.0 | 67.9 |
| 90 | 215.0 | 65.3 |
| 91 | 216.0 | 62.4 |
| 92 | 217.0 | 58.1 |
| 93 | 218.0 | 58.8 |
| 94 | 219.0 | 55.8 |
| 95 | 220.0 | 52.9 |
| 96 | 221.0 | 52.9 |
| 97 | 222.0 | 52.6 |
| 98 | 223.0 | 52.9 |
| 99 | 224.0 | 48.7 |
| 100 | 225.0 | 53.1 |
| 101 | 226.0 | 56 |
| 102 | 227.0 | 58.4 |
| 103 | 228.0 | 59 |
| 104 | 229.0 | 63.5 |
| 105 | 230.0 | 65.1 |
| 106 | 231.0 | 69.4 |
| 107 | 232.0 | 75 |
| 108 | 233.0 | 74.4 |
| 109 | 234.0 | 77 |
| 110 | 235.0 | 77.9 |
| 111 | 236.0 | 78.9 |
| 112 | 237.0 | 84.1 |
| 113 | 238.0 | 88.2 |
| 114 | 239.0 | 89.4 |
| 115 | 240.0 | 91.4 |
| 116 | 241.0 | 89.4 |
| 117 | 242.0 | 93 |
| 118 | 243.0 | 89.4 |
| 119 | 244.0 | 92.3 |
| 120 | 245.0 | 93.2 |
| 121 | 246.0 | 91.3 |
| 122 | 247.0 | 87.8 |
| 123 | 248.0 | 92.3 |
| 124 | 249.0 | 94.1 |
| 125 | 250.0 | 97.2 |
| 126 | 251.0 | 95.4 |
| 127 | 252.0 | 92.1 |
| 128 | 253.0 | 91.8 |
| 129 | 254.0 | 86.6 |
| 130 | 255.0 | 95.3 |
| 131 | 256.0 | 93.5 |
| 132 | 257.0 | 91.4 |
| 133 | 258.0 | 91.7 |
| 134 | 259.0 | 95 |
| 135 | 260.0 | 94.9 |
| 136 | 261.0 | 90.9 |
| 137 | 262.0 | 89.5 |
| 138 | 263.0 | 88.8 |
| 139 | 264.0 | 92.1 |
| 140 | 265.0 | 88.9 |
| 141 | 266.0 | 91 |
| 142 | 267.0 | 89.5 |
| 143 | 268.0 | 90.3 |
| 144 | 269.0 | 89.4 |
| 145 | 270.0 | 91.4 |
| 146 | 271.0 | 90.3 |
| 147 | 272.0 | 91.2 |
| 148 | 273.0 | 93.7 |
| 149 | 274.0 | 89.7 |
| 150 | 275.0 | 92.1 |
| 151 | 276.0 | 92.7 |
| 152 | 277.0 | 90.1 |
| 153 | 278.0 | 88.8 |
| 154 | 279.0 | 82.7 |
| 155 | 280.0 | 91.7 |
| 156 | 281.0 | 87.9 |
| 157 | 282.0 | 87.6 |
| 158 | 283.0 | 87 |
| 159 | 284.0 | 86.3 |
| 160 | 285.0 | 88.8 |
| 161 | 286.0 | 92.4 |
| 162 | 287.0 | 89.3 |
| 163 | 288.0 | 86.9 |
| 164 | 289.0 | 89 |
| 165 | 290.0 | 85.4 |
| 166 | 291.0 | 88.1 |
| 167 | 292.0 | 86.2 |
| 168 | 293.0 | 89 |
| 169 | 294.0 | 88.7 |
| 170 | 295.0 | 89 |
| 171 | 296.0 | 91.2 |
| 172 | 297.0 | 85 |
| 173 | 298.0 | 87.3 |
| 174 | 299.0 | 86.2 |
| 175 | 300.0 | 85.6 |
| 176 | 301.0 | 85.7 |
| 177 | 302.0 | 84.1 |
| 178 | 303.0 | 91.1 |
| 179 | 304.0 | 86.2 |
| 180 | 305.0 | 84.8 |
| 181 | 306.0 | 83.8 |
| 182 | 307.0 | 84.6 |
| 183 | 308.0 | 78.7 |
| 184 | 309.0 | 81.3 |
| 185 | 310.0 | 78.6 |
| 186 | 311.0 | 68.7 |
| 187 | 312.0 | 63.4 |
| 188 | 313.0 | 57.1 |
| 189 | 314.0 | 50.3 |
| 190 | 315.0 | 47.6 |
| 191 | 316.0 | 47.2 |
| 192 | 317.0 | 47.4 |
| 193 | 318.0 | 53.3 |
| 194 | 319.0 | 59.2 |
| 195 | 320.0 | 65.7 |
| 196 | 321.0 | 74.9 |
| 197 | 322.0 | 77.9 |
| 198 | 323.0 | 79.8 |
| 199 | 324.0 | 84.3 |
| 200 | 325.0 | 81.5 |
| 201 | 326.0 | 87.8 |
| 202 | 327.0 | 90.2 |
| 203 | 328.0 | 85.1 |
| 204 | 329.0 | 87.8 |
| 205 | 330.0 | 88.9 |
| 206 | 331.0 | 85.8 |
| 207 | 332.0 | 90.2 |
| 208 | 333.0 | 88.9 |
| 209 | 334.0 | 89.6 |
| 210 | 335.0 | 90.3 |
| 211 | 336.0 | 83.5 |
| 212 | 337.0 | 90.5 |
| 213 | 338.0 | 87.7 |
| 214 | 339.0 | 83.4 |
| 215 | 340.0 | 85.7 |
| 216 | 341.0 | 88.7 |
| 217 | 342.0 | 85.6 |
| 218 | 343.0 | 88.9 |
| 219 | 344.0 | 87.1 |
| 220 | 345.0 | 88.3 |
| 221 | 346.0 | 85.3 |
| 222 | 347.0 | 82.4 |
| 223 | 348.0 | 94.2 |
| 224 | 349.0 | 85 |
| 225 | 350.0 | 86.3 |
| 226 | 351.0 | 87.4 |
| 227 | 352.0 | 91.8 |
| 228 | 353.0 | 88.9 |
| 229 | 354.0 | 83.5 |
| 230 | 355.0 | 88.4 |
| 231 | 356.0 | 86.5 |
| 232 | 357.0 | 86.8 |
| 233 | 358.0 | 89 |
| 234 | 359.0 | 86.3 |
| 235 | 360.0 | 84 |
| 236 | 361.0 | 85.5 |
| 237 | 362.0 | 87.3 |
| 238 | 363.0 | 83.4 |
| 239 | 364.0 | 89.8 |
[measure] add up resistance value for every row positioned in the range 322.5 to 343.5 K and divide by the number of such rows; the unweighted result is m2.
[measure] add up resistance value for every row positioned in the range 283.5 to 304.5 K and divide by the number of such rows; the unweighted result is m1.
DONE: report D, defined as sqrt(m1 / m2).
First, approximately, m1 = 88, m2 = 86.9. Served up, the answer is 1.00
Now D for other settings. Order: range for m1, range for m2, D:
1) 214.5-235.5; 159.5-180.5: 0.79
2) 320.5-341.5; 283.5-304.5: 0.99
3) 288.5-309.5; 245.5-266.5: 0.97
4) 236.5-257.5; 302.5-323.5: 1.15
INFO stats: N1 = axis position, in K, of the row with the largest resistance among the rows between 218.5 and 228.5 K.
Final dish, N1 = 228.0 K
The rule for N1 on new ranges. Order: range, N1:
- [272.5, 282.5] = 273.0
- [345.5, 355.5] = 348.0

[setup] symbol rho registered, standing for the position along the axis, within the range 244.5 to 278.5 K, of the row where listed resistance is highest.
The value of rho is 250.0 K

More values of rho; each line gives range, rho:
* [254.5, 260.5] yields 255.0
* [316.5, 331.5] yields 327.0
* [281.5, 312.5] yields 286.0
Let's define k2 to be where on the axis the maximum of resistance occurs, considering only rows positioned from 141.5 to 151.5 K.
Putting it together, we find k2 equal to 144.0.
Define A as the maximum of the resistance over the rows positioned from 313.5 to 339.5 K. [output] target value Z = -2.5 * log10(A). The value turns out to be -4.89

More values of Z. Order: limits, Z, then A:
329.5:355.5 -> -4.94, 94.2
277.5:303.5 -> -4.91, 92.4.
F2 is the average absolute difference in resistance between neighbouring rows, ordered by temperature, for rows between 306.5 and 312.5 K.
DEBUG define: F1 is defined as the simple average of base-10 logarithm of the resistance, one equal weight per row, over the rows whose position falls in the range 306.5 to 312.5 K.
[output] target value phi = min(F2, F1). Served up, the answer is 1.88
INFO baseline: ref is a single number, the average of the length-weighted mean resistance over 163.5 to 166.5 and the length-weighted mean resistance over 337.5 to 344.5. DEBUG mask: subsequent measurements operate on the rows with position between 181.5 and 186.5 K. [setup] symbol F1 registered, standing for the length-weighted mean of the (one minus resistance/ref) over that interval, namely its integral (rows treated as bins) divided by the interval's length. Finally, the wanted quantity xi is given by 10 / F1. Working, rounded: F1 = -0.04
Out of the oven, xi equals -237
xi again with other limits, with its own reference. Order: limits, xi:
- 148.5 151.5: -229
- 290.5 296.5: 259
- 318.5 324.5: 50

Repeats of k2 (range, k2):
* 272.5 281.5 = 273.0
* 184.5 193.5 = 185.0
